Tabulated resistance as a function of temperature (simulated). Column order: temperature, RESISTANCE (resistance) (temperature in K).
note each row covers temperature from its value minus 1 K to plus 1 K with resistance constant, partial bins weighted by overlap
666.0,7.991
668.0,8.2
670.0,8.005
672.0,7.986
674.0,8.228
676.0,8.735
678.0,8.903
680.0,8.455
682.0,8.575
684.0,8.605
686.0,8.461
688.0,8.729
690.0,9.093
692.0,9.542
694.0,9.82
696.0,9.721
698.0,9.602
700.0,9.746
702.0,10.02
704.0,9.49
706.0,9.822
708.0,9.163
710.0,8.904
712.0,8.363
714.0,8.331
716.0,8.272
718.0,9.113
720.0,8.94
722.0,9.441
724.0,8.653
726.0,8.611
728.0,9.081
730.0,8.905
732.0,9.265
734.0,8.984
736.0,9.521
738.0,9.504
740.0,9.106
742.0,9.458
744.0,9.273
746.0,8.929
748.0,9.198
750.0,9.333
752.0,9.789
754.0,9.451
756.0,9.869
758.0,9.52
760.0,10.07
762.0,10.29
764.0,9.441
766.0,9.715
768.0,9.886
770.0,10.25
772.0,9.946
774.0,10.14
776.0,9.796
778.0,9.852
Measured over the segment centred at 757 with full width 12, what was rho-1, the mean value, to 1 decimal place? 9.8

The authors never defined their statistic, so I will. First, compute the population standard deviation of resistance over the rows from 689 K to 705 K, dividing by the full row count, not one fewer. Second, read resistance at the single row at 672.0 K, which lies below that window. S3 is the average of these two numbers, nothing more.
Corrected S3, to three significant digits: 4.12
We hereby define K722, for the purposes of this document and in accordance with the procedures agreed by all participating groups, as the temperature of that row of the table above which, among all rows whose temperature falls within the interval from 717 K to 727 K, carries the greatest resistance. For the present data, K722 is 722.0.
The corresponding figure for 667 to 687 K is 678.0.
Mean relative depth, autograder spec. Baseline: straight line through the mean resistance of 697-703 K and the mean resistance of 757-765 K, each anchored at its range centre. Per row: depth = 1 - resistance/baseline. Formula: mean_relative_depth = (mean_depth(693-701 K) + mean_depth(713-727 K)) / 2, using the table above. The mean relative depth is 0.056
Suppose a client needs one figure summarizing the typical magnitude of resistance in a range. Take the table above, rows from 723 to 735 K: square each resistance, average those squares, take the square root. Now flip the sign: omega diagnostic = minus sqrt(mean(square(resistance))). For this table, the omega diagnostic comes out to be -8.9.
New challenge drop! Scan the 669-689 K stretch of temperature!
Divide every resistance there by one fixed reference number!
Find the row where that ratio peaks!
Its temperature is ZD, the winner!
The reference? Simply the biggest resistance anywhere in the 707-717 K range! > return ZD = 678.0 K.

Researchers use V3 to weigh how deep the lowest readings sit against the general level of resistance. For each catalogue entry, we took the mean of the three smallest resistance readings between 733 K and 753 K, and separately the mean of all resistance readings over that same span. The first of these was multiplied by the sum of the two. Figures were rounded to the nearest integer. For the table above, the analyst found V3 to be 165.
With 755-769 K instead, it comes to 185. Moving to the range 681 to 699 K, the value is 151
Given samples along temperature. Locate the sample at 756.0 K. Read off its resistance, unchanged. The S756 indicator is 9.869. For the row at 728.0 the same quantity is 9.081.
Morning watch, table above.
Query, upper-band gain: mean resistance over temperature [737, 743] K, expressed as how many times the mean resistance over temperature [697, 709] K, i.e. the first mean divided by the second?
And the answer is 0.97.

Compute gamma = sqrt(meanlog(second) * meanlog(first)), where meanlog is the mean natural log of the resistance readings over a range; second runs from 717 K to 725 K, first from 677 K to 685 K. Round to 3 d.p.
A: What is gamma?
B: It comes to 2.178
